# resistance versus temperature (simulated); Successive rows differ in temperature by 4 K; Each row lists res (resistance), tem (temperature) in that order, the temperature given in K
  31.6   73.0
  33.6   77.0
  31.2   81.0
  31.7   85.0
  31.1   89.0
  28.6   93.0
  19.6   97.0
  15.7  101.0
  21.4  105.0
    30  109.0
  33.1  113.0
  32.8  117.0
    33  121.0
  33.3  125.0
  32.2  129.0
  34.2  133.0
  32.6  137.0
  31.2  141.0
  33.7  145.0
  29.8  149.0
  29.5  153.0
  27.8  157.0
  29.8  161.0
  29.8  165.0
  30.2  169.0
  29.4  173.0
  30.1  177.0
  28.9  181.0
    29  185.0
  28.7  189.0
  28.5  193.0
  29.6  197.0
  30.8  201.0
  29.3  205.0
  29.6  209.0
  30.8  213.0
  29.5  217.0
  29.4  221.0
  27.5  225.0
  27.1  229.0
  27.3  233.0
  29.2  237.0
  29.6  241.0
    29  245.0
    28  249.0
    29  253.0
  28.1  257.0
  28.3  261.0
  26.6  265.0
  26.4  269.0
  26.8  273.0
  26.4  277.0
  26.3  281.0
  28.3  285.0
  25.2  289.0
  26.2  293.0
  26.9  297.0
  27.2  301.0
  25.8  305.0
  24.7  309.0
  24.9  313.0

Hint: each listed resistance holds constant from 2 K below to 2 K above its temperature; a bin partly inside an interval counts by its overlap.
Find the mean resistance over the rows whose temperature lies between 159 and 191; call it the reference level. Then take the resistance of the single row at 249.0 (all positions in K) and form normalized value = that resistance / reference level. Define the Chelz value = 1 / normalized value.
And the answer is 1.05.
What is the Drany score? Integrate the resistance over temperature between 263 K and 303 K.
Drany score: 1065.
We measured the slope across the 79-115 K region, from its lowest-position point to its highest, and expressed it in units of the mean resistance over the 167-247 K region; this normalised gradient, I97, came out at 0.0020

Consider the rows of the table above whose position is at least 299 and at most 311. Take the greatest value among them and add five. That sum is 32.2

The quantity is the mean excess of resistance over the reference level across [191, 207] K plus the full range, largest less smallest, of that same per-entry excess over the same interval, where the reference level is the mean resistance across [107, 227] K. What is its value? 1.4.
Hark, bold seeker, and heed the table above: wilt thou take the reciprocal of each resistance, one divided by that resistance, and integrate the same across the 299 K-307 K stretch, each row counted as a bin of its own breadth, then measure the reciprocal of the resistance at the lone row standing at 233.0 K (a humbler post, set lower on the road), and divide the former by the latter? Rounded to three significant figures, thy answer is 8.25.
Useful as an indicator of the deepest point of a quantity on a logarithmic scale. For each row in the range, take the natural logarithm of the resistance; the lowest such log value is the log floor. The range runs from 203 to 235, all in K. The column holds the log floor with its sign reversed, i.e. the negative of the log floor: -3.30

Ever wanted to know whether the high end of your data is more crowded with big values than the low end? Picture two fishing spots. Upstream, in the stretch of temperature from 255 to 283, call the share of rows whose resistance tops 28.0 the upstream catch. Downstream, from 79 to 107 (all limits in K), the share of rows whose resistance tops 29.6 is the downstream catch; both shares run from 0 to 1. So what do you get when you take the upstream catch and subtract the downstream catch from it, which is -0.1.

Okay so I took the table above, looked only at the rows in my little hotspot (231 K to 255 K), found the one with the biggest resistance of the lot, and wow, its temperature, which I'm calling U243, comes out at 241.0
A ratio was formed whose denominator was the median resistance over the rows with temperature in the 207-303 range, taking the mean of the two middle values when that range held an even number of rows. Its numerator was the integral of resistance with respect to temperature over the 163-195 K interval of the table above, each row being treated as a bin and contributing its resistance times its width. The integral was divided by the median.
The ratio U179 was 34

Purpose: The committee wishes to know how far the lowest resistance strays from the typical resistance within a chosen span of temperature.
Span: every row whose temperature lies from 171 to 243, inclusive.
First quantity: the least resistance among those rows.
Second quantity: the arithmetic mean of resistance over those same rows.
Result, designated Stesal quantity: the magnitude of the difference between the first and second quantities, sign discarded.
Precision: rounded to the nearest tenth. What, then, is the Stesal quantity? 2.0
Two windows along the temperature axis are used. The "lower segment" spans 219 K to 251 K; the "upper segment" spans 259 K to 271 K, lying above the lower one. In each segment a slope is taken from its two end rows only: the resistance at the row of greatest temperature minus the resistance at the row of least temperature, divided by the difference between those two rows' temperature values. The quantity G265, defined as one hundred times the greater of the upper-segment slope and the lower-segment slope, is -5.0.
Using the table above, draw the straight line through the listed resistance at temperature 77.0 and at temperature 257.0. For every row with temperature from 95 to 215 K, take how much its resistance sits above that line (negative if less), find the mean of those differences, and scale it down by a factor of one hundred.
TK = -0.017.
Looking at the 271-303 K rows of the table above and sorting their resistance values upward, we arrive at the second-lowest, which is 26.2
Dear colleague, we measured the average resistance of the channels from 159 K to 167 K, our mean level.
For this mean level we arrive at 29.8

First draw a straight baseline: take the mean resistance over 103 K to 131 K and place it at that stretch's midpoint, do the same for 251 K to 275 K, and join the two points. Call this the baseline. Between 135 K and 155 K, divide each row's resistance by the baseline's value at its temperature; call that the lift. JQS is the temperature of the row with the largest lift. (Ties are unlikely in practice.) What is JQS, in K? 145.0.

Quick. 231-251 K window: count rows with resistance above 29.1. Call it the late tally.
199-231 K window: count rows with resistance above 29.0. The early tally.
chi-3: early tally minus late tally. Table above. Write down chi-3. 4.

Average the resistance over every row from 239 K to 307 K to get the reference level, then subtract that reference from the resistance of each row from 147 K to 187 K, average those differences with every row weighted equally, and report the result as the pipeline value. 2.13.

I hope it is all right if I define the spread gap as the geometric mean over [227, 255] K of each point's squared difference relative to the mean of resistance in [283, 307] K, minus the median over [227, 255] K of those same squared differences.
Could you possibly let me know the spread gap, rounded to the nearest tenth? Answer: -3.3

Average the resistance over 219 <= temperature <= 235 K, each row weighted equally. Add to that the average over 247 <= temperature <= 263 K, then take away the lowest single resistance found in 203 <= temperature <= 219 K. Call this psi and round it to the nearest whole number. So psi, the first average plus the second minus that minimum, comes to 27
